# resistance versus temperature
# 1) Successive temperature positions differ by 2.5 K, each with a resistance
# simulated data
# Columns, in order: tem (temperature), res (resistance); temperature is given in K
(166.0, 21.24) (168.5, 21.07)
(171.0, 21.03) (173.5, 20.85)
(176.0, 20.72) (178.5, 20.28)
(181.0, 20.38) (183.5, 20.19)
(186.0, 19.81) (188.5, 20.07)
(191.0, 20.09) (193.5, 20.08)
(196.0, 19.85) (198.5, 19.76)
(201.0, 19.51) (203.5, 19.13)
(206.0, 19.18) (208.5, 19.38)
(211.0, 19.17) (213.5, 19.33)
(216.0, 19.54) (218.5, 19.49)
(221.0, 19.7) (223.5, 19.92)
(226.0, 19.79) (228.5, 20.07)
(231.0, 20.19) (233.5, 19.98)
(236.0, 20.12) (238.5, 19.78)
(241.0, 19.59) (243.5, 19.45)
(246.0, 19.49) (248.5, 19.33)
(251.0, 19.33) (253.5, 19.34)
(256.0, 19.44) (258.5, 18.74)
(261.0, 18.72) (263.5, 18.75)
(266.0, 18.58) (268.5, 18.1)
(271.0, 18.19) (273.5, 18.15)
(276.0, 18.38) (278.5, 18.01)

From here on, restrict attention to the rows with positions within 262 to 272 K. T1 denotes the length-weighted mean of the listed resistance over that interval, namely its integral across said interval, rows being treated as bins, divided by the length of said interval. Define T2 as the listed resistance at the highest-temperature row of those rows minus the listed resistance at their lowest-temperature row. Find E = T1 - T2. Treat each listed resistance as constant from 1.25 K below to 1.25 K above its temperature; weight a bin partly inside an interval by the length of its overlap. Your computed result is 19.0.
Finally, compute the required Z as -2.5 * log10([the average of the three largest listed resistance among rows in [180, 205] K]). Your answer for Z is -3.26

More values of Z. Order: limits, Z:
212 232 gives -3.26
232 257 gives -3.25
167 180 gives -3.30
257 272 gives -3.18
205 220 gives -3.22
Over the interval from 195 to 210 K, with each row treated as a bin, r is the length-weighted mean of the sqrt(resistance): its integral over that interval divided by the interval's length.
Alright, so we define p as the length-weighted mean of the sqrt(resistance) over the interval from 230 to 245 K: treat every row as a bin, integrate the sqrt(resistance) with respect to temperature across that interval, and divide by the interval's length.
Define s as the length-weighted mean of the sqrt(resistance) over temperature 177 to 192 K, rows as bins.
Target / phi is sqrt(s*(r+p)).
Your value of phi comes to 6.308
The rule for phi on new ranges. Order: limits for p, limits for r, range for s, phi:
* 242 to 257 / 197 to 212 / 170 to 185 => 6.318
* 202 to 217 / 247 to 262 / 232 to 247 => 6.242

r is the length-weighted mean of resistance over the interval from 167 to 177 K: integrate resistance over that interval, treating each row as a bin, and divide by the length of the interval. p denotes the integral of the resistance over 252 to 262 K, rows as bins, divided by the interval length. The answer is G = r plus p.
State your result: 40.0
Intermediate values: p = 19.1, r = 20.9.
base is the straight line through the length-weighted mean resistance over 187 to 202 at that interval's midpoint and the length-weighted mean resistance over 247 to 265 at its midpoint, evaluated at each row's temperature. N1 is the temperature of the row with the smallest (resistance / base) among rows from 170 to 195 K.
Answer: 186.0 K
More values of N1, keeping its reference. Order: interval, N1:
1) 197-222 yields 203.5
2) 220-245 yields 221.0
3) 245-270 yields 268.5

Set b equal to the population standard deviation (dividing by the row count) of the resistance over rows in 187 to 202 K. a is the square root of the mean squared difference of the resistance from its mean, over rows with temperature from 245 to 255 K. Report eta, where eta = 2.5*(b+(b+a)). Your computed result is 1.23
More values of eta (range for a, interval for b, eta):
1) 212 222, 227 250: 1.86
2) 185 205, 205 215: 1.24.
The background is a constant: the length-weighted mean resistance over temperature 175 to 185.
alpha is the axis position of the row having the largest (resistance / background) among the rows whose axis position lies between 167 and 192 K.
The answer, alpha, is 168.5 K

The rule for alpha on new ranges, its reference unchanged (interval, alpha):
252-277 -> 256.0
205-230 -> 228.5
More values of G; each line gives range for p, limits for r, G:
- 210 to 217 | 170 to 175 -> 40.3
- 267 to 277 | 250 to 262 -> 37.3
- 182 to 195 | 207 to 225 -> 39.6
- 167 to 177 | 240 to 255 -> 40.3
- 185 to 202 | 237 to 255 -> 39.4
